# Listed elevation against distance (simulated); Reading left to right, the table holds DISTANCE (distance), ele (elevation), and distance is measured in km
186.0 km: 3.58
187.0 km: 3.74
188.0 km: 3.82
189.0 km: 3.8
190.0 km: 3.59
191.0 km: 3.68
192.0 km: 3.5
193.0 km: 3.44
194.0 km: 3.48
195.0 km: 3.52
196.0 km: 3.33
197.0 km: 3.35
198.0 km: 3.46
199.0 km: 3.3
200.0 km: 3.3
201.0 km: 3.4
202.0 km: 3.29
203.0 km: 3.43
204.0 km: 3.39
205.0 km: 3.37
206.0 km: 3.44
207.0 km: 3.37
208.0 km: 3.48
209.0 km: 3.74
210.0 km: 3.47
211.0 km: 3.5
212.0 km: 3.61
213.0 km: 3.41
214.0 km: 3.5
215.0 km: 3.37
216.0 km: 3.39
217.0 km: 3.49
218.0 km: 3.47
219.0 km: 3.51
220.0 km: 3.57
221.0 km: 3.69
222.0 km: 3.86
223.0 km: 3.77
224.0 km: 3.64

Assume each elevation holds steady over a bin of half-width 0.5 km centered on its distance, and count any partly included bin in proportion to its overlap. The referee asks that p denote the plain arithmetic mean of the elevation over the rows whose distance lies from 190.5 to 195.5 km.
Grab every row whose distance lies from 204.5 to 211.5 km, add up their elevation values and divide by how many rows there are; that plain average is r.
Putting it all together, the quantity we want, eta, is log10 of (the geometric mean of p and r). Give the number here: 0.544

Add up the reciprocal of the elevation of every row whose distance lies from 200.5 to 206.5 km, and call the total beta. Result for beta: 1.77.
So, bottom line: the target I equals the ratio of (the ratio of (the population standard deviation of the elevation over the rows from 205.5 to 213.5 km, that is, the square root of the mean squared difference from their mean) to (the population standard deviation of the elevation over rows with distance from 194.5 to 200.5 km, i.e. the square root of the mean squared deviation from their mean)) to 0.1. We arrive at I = 13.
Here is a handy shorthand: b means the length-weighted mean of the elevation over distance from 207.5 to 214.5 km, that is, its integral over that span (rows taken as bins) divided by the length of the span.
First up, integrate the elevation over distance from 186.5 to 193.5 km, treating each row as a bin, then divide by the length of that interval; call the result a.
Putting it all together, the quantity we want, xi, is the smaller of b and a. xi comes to 3.53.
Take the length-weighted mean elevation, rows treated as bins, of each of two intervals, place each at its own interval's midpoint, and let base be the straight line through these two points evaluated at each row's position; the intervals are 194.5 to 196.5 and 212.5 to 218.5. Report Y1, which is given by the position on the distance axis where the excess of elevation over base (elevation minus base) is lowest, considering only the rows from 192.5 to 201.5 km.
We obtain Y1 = 200.0 km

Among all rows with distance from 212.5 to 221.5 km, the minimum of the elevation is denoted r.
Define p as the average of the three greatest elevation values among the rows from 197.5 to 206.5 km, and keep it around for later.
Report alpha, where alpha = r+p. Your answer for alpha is 6.81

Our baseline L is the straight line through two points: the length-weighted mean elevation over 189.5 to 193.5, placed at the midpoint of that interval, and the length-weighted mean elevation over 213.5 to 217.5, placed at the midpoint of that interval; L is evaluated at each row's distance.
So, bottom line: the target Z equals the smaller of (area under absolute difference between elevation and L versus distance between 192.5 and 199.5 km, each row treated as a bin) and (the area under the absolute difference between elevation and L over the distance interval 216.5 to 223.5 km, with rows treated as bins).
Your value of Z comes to 0.84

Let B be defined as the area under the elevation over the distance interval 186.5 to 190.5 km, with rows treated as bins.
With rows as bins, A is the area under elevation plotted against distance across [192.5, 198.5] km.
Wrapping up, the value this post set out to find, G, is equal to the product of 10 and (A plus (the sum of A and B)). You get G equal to 561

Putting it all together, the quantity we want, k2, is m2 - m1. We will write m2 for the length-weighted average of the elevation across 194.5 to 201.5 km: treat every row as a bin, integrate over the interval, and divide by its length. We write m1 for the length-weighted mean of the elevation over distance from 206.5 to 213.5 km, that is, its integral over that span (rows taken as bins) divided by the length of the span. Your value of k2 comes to -0.131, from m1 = 3.51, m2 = 3.38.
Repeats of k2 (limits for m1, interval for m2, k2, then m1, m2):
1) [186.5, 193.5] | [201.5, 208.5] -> -0.257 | 3.65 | 3.40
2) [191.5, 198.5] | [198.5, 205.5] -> -0.086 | 3.44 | 3.35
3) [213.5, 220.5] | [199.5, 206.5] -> -0.097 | 3.47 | 3.37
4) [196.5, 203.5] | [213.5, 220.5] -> 0.110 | 3.36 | 3.47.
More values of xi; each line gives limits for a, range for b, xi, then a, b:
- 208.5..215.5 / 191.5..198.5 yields 3.44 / 3.51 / 3.44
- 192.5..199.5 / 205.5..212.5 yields 3.41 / 3.41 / 3.52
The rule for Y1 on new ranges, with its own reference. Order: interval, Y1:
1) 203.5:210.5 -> 207.0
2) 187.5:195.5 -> 193.0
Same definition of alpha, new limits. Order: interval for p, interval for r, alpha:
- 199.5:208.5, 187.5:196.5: 6.78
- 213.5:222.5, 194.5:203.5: 7.00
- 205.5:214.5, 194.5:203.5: 6.91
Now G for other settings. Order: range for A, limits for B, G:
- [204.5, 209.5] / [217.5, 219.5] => 418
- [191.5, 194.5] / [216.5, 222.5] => 424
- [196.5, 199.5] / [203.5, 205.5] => 270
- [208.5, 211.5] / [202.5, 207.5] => 384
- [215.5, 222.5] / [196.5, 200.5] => 634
